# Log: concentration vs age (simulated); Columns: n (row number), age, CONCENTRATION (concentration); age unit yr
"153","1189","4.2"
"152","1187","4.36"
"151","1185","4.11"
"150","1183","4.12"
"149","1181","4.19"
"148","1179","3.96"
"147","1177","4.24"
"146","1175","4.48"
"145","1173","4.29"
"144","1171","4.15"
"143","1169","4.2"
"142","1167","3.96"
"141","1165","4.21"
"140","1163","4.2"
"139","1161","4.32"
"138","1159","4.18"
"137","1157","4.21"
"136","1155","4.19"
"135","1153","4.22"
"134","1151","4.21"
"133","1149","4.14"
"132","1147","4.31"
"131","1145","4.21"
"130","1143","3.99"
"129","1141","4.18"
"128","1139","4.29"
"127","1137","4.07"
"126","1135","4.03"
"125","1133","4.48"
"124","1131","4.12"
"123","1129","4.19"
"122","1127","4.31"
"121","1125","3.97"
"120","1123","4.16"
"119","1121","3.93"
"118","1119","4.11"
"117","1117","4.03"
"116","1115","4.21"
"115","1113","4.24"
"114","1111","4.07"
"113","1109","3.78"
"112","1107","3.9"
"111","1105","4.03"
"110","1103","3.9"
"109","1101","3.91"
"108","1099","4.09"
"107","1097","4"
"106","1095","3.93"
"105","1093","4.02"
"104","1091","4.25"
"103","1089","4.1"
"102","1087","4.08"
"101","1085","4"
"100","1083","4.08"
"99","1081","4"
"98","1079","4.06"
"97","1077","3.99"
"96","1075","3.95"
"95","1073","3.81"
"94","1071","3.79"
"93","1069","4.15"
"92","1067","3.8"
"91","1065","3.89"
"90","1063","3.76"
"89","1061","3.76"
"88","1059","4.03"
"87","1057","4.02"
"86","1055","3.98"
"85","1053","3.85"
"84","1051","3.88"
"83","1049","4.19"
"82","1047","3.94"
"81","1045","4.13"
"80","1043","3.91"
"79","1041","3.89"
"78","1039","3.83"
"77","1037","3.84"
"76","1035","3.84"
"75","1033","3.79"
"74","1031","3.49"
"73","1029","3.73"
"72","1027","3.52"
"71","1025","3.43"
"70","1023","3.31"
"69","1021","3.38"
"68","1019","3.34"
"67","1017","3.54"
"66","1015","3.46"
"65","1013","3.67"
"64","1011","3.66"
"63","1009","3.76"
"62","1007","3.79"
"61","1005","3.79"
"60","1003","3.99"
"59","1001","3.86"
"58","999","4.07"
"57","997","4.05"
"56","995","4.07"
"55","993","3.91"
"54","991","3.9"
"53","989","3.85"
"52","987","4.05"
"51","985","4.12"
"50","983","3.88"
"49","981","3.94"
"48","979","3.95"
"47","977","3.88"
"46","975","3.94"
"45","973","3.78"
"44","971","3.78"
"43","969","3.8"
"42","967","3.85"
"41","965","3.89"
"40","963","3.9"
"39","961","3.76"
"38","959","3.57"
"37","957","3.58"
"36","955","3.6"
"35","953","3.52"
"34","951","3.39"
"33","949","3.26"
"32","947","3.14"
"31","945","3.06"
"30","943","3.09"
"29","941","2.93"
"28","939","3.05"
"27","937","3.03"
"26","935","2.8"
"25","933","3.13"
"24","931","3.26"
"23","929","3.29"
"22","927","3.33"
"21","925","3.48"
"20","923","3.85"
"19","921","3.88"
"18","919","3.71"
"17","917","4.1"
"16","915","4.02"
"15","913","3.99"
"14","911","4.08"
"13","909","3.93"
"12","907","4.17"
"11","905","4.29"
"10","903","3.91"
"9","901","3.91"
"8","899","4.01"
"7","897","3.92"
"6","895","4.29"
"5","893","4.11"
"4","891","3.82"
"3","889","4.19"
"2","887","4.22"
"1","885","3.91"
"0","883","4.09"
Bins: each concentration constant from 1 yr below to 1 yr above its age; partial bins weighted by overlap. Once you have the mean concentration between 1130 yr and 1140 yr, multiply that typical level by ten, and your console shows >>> 42.0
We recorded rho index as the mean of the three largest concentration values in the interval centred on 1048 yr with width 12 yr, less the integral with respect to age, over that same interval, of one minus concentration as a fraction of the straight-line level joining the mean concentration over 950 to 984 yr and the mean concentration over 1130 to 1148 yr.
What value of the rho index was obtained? 4.1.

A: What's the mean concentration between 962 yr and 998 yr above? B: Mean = 3.92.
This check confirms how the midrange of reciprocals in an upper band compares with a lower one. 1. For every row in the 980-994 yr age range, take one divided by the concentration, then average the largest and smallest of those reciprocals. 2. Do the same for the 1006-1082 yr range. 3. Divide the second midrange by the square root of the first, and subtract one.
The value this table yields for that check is -0.461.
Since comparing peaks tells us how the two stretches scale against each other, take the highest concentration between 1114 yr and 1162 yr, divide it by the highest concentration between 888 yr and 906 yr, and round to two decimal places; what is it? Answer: 1.04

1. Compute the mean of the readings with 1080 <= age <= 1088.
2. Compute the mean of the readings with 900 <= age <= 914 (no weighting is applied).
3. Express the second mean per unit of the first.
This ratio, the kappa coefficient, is 1.00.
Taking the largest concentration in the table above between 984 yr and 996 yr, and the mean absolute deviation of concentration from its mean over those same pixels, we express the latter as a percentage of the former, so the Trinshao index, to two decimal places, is 2.35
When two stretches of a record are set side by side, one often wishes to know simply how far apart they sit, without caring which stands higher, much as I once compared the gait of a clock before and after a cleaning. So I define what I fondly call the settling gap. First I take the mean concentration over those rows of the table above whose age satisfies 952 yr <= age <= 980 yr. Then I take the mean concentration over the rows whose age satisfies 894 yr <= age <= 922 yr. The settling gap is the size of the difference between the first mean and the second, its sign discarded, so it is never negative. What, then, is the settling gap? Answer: 0.244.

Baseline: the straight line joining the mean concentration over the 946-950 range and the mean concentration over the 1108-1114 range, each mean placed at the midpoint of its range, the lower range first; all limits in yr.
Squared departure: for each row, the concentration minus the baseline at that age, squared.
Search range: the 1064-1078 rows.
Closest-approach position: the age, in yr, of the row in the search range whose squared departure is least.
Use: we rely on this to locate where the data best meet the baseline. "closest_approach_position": 1067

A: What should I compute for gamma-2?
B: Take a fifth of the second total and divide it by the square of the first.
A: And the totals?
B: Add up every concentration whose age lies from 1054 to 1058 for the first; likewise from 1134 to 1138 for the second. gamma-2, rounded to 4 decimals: 0.0253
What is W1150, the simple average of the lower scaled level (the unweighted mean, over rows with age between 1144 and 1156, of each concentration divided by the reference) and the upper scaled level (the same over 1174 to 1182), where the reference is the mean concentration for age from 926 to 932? 1.28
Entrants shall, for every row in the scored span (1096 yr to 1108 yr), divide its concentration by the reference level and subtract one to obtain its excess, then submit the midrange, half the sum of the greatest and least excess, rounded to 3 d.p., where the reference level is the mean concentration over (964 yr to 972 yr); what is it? 0.043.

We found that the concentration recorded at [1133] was 4.48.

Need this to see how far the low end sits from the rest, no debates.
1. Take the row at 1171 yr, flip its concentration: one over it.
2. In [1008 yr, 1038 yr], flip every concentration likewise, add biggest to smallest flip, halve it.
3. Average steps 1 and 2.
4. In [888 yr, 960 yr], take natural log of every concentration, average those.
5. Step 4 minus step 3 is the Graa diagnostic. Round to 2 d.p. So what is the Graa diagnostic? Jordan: 1.02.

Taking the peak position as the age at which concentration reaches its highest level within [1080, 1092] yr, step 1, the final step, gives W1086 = 1091 yr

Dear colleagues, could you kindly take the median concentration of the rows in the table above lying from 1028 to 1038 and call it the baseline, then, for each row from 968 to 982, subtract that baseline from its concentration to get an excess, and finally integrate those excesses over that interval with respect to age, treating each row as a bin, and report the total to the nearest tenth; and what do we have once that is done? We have 1.1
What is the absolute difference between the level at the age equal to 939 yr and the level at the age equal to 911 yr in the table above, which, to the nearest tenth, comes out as 1.0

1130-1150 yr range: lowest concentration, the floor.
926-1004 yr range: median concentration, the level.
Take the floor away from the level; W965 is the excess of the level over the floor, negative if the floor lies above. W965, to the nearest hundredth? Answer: -0.21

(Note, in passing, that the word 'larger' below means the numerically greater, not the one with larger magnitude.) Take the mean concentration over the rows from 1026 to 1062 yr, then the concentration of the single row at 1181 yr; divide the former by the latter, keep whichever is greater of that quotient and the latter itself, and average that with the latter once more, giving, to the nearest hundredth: 4.19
